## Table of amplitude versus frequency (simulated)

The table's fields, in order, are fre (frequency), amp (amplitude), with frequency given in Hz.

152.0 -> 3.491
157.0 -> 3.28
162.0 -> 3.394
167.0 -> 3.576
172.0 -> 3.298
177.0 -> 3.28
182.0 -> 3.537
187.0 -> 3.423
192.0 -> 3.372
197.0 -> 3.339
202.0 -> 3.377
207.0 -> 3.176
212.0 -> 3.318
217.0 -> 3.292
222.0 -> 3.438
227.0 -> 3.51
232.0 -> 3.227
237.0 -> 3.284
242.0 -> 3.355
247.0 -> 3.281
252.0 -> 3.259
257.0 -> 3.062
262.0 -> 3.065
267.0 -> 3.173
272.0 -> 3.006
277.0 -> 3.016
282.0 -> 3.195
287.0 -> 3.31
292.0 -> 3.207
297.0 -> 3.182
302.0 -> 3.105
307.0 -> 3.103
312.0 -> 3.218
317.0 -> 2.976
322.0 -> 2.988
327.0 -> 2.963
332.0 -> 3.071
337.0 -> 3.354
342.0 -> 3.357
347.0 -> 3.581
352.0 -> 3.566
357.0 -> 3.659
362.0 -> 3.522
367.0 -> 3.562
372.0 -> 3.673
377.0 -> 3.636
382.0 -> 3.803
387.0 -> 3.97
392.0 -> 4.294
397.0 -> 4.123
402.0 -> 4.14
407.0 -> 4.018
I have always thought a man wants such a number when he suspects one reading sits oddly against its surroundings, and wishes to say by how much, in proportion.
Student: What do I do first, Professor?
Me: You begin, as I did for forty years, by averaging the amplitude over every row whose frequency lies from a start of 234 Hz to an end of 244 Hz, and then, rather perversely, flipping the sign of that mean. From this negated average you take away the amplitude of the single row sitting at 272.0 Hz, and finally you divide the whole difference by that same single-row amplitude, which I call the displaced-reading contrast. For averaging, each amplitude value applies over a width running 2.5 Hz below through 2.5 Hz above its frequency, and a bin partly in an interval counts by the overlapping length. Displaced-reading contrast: -2.10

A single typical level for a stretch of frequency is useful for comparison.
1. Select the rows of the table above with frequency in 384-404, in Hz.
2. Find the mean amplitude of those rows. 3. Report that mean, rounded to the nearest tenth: 4.1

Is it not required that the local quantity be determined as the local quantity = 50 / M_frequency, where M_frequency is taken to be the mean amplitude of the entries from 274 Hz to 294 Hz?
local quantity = 15.7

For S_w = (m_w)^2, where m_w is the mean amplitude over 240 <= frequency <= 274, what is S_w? 10.1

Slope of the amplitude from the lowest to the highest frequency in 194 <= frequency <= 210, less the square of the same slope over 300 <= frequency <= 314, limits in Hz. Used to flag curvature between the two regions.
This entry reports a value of -0.016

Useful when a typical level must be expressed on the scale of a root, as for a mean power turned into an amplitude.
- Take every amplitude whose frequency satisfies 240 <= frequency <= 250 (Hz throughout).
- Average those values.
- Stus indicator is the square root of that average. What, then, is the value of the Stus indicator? 1.82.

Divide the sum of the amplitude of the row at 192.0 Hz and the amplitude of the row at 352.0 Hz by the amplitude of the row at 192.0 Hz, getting 2.06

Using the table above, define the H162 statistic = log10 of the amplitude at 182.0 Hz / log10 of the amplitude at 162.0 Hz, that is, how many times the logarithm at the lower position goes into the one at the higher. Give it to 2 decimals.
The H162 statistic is 1.03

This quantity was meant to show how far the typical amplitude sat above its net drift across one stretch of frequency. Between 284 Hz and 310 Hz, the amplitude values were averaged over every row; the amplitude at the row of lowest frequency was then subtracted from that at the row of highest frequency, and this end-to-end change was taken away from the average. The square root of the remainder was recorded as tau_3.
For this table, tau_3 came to 1.841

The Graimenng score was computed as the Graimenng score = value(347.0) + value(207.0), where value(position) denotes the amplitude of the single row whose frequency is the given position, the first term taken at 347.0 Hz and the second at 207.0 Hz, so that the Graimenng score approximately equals 6.8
